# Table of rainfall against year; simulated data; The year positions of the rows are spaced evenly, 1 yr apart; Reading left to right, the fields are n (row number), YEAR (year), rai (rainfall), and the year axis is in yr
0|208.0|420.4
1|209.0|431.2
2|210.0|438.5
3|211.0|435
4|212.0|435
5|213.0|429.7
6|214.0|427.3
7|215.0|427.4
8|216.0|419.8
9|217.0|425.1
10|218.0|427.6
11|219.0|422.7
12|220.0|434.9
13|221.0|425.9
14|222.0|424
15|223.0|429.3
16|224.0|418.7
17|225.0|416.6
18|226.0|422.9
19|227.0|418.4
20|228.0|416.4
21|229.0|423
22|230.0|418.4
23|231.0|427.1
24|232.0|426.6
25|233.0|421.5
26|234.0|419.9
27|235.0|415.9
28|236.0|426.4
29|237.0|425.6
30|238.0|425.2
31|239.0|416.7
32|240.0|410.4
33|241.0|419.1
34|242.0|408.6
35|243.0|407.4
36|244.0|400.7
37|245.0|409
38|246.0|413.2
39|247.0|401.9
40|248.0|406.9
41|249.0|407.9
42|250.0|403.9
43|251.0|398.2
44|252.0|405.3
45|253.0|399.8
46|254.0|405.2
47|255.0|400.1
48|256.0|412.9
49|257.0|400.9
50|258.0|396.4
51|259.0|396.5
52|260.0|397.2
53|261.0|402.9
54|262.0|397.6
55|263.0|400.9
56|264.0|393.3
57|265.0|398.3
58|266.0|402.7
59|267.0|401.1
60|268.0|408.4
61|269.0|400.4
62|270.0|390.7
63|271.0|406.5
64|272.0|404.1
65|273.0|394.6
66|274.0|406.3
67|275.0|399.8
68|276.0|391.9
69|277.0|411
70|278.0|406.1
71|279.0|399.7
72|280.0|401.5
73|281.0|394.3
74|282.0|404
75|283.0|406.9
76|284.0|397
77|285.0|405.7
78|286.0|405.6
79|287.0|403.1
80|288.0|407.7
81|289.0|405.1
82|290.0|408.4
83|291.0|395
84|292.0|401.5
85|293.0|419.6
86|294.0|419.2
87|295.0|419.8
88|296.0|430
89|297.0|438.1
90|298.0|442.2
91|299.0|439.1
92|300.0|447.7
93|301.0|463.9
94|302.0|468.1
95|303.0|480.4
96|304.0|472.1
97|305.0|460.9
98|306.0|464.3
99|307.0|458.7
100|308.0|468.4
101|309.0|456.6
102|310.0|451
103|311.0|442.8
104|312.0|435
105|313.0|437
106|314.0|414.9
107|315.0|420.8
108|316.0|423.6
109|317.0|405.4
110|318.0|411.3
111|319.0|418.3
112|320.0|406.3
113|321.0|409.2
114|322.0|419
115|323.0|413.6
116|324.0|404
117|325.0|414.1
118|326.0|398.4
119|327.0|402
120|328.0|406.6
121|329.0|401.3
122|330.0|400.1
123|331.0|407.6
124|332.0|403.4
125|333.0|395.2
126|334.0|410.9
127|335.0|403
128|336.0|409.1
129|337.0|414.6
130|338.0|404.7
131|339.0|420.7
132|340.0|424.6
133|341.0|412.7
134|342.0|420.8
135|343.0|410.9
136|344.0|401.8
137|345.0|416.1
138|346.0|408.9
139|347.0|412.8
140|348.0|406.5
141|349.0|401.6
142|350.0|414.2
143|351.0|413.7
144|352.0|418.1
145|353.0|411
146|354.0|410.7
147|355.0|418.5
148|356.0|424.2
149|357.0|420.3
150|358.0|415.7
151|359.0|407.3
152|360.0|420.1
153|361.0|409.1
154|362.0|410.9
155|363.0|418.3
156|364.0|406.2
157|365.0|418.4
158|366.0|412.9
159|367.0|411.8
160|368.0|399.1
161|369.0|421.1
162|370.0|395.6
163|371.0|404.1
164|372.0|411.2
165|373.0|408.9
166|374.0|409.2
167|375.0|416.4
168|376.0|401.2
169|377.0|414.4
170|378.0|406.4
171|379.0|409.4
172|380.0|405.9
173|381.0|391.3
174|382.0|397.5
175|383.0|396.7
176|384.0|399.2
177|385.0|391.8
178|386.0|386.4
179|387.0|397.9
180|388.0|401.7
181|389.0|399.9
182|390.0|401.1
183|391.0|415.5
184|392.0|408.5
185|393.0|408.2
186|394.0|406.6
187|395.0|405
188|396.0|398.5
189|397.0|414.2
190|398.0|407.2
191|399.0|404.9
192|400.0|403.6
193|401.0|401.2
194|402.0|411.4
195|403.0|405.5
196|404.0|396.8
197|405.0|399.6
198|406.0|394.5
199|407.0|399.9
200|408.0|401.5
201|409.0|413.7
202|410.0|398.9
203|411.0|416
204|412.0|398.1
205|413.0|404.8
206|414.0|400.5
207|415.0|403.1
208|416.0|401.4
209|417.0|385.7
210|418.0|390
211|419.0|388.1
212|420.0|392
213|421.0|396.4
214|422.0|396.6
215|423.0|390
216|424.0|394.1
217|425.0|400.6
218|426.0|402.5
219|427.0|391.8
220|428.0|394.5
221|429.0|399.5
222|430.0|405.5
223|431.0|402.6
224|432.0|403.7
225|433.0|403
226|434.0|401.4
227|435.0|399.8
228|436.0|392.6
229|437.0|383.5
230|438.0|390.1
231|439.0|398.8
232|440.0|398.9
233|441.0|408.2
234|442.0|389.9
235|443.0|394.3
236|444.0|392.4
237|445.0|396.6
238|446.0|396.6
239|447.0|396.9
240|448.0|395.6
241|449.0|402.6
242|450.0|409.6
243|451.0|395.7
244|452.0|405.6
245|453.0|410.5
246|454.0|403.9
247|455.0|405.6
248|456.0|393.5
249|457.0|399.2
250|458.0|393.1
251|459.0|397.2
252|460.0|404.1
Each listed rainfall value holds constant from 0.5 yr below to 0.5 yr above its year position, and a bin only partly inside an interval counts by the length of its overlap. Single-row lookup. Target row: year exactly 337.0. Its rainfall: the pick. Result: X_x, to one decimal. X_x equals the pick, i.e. 414.6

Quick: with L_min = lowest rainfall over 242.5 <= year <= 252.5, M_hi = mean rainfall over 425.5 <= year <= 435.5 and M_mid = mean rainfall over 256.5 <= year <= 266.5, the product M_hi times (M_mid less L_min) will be 188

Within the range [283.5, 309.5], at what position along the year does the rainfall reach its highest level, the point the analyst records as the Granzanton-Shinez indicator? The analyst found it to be 303.0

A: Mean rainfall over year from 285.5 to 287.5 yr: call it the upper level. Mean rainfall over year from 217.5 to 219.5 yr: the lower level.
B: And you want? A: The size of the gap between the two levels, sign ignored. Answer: 21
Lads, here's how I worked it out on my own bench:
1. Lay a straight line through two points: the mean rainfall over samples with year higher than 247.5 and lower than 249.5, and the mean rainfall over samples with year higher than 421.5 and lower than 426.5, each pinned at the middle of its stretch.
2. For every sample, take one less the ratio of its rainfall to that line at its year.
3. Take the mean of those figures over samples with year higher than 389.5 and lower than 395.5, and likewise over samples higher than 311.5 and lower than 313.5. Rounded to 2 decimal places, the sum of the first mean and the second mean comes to -0.10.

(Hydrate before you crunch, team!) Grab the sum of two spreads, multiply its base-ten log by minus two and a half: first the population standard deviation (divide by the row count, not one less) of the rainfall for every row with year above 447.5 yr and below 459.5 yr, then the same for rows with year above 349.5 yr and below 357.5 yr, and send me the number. -2.5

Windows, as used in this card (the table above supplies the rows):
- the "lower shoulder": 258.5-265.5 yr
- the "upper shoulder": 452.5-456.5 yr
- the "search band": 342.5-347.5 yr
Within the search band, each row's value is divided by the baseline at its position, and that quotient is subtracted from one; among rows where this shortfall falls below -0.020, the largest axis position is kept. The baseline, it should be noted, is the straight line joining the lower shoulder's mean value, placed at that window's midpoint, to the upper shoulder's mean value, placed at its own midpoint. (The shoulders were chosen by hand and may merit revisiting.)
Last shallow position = 347.0 yr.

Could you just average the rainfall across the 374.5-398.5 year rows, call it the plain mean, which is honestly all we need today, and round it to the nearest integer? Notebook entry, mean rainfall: 403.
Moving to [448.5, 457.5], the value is 403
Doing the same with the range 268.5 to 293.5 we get 403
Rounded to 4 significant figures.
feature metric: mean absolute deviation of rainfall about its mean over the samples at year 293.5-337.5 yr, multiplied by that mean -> 8979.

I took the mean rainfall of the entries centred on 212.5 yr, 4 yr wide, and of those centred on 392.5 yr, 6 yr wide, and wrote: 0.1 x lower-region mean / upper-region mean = 0.106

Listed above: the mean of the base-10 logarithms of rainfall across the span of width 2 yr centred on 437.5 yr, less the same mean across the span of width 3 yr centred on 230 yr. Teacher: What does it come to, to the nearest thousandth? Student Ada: -0.039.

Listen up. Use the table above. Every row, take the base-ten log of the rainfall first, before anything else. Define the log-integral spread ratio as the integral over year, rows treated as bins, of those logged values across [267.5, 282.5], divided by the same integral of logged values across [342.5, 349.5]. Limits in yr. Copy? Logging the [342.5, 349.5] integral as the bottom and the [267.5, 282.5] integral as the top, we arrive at 2.1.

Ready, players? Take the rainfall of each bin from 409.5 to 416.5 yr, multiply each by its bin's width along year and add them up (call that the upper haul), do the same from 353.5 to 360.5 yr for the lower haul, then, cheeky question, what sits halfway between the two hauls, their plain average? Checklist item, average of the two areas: 2870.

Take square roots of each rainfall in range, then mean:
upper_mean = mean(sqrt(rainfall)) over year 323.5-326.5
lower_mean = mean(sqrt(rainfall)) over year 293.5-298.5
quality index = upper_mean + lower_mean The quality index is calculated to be 40.9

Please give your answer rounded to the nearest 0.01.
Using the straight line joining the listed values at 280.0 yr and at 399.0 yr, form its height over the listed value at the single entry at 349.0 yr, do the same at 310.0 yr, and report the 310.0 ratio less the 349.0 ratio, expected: -0.11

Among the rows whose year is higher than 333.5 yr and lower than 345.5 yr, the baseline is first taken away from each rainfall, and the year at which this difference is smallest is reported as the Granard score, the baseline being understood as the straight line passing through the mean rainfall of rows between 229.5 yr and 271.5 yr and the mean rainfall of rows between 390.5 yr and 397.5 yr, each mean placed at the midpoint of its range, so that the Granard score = 344.0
